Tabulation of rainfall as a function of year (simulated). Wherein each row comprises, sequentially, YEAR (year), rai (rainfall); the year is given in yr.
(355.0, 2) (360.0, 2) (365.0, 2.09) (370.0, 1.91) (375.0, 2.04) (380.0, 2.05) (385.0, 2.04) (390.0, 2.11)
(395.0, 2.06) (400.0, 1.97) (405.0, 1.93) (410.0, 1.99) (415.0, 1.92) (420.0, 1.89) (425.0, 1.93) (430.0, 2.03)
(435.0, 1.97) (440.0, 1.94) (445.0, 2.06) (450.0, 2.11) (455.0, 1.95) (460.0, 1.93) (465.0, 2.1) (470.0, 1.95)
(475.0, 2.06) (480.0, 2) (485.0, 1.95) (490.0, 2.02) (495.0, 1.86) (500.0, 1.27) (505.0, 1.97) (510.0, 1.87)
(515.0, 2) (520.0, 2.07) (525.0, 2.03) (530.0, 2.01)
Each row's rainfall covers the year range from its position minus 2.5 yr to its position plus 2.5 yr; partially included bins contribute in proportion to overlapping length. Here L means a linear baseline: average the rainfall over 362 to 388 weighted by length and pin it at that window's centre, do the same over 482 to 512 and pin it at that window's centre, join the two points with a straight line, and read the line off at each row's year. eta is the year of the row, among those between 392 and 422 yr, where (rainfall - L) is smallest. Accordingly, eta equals 420.0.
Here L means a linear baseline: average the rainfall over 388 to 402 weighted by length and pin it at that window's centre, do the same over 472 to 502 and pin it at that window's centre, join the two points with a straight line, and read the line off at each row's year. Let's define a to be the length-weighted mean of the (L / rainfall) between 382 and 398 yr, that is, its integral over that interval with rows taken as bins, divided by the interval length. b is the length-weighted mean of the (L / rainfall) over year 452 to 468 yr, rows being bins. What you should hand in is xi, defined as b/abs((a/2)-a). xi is 1.94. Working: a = 1.00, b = 0.97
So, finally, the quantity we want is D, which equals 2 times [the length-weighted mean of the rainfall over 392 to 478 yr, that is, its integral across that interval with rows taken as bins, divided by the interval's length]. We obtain 3.98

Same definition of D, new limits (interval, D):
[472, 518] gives 3.78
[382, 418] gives 4.00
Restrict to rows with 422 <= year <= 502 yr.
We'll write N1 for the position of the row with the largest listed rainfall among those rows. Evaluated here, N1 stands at 450.0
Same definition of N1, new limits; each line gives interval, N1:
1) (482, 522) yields 520.0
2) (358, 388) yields 365.0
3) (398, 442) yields 430.0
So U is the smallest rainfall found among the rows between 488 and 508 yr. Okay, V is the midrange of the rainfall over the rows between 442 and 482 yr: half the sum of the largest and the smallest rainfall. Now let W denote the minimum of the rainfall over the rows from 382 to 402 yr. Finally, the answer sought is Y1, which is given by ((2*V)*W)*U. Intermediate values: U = 1.27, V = 2.020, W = 1.97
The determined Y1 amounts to 10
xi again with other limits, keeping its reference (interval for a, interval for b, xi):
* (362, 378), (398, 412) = 1.99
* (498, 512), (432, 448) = 1.77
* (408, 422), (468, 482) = 1.82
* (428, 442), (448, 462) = 1.95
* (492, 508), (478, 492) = 1.69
